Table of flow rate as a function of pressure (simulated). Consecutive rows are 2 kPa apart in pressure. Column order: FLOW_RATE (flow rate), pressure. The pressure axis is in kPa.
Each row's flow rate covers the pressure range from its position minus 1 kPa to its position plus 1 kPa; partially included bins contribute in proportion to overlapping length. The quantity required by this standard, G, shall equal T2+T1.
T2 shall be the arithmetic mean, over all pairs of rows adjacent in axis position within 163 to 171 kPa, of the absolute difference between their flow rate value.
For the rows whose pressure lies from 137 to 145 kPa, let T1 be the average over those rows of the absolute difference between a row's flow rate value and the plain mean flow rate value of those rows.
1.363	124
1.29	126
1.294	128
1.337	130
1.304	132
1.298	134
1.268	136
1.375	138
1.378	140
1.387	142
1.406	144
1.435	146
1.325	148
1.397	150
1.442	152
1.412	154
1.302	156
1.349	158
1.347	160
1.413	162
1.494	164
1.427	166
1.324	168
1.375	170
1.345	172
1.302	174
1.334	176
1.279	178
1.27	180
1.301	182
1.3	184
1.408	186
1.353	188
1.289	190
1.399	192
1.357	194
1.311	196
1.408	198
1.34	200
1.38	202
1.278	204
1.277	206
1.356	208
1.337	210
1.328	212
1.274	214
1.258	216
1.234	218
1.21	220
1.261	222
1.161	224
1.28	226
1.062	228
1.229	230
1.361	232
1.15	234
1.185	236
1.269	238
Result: 0.08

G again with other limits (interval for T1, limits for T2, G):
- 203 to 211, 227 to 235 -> 0.20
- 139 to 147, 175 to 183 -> 0.05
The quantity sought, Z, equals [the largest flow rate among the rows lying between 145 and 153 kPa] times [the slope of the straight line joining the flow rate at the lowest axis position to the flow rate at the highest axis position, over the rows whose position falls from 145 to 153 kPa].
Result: 0.002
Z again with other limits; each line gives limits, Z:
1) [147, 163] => 0.009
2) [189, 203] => 0.011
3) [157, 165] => 0.036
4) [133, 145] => 0.015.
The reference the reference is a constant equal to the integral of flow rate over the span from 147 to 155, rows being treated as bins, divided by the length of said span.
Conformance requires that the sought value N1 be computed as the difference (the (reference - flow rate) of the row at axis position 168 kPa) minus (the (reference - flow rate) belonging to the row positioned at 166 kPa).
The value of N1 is 0.10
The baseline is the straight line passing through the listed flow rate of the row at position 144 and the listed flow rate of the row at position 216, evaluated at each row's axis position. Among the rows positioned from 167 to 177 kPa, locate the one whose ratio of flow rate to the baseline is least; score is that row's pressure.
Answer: 174 kPa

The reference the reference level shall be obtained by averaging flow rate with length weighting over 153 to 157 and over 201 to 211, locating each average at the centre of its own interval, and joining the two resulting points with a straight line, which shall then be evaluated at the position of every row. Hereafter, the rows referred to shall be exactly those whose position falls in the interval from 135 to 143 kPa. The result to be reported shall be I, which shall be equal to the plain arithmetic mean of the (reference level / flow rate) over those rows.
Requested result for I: 1.01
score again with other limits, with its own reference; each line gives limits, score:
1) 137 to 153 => 148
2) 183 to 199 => 184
